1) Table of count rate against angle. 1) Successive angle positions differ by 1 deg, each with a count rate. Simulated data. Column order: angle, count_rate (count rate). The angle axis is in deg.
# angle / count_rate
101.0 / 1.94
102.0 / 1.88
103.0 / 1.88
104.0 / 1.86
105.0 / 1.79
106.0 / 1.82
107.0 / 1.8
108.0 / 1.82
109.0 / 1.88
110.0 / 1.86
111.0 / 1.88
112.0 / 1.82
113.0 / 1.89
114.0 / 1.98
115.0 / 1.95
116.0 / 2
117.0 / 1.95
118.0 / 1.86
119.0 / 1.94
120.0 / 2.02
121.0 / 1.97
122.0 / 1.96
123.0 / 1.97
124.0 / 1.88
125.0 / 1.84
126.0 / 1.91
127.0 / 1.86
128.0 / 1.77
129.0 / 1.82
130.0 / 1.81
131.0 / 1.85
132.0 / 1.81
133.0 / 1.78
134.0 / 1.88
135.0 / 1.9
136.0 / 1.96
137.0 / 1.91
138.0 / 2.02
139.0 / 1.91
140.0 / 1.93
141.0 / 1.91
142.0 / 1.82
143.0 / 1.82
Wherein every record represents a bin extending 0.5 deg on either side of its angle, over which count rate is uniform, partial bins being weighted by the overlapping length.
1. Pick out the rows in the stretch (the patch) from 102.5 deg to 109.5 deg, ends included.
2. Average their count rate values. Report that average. 1.84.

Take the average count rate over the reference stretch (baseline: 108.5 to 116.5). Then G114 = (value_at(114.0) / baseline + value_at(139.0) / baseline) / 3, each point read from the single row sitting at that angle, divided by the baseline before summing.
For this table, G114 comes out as 0.680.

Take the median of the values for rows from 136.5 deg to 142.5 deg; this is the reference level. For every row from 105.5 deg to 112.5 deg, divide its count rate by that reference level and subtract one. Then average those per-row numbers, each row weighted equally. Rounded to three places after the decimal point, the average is -0.037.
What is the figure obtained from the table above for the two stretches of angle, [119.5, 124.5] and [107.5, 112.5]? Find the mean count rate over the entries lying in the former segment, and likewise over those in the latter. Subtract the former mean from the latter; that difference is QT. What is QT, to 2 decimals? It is -0.11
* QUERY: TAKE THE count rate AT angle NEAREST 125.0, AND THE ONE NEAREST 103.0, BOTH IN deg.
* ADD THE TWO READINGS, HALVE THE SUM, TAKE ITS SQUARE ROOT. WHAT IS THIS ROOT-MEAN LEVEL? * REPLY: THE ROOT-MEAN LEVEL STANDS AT 1.36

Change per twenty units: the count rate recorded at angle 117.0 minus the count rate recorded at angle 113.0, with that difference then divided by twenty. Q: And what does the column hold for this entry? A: 0.003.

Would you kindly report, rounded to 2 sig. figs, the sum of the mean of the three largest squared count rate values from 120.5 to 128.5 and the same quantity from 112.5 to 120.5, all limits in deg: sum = 7.9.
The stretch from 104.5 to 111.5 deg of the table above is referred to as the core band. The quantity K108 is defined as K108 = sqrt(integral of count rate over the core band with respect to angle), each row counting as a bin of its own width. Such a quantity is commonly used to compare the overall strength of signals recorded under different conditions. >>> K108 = 3.585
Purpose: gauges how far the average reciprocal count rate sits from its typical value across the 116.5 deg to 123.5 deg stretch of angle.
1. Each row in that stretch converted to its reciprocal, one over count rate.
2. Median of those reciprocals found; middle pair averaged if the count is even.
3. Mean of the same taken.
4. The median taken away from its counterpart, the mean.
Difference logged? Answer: 0.002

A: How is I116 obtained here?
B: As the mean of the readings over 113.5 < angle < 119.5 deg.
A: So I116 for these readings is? 1.95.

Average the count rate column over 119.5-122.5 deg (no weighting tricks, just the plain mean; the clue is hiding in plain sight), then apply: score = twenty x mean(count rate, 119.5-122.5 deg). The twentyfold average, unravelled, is 39.7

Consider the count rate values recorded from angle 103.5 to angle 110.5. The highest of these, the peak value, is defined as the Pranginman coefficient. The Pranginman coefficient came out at 1.88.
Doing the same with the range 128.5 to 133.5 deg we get 1.85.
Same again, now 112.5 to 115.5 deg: 1.98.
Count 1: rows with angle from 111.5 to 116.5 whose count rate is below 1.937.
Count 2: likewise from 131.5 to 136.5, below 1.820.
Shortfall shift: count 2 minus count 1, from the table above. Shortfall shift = 0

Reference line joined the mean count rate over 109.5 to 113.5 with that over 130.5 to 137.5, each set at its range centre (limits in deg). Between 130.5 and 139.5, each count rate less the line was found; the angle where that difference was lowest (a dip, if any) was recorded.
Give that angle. 133.0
